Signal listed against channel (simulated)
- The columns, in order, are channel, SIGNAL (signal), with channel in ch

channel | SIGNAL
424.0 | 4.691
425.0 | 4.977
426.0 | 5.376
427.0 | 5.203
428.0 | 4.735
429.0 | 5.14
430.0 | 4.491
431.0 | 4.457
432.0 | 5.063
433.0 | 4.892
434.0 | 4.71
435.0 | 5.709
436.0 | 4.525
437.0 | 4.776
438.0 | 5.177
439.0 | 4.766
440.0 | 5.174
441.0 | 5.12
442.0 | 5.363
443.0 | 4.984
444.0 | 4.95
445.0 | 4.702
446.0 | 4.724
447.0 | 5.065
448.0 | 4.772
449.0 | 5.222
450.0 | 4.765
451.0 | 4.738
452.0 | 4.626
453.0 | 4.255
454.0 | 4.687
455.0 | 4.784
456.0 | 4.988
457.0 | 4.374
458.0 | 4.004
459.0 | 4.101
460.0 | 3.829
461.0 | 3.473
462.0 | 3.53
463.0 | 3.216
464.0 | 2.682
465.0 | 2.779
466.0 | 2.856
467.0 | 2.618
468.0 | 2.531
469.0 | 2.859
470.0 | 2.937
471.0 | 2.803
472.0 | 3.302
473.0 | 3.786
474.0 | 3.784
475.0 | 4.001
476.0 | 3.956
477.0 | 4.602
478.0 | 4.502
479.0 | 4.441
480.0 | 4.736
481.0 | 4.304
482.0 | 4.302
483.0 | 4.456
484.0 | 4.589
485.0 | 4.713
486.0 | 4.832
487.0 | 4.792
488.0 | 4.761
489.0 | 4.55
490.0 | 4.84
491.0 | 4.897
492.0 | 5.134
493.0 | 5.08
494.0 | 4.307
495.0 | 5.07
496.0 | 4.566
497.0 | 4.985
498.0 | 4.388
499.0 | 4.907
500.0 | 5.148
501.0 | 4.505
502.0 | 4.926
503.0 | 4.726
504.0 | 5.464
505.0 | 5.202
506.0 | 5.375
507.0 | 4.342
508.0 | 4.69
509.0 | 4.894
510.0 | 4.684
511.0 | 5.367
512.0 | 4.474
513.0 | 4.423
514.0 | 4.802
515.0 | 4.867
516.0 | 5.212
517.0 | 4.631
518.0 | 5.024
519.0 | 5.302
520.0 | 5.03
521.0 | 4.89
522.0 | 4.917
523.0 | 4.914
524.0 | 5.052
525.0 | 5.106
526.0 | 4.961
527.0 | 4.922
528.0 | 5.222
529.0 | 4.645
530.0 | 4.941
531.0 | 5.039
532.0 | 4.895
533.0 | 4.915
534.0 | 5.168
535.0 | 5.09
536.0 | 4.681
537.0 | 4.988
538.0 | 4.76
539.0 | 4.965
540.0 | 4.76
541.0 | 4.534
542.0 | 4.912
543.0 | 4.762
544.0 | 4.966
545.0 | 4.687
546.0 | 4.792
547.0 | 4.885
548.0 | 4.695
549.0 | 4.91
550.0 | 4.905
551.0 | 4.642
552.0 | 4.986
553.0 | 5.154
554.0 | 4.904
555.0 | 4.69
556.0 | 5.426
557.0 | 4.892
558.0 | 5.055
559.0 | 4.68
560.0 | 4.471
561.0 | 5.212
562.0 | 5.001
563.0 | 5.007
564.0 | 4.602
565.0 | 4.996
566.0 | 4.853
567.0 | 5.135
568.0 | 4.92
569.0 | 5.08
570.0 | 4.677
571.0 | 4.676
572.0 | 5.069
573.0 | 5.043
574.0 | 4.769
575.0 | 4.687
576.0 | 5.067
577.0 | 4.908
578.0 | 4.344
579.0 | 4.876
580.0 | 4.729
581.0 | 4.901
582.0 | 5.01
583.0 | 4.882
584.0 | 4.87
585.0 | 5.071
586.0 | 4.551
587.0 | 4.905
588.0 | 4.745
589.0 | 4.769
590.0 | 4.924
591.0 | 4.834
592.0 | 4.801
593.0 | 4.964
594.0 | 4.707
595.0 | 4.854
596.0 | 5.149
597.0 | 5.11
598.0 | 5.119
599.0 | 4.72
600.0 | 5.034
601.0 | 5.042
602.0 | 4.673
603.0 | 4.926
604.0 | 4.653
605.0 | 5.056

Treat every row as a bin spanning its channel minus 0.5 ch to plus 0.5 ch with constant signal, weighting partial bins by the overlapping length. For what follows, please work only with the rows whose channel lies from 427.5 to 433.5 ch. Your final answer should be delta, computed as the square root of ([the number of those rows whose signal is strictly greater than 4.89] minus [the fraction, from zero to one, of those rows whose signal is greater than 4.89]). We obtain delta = 1.58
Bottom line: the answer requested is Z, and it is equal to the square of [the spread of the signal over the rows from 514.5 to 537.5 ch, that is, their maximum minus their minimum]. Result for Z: 0.5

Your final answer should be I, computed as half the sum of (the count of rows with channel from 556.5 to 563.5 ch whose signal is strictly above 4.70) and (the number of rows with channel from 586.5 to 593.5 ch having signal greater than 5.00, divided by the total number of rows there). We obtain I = 2.50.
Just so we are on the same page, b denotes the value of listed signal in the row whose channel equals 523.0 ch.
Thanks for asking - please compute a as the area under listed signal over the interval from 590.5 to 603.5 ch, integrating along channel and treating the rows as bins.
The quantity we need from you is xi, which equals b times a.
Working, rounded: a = 64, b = 4.914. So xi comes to 314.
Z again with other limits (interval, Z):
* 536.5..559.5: 0.8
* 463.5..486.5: 5.3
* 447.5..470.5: 7.2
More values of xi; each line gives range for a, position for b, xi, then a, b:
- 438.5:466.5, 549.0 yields 602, 123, 4.91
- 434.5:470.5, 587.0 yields 754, 154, 4.905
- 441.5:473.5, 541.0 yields 582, 128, 4.534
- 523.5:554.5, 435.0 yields 867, 152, 5.709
